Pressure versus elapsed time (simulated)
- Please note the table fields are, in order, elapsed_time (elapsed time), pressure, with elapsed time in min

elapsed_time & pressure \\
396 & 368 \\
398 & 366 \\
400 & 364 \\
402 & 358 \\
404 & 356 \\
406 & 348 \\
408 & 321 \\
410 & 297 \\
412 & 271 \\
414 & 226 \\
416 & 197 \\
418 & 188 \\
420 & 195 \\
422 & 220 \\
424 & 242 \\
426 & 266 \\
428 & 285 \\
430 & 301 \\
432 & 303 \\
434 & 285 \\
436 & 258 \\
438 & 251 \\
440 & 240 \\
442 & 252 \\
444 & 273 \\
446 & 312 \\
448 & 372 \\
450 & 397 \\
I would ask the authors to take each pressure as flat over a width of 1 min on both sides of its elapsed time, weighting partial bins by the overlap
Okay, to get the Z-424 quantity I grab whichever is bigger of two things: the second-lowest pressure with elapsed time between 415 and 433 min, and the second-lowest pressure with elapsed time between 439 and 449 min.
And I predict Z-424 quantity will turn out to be 252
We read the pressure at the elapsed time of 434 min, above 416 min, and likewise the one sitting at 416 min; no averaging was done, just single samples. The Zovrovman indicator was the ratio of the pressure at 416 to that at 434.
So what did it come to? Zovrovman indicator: 0.69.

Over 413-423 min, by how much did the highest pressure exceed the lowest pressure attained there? 38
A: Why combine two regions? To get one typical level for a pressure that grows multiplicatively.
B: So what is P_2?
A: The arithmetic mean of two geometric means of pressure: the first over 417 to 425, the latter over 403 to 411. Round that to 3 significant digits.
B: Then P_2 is 270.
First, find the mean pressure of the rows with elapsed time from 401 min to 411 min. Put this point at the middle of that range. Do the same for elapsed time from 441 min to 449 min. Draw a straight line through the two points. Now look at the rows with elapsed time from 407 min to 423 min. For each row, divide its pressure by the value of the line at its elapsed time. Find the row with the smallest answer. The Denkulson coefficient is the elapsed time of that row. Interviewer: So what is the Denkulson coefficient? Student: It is 418 min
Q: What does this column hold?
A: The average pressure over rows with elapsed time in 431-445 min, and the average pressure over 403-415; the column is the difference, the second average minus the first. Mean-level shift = 37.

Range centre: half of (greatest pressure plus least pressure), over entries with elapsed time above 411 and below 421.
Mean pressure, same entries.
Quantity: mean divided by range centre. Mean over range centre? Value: 0.94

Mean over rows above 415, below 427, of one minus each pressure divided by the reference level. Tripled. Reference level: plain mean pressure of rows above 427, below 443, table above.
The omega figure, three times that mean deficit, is 0.59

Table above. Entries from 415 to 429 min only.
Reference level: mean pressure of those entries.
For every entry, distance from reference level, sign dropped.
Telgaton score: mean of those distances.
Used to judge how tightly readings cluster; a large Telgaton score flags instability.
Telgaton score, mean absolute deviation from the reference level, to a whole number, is 32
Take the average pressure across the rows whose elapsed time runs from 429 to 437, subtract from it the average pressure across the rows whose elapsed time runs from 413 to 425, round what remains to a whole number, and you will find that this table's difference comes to 75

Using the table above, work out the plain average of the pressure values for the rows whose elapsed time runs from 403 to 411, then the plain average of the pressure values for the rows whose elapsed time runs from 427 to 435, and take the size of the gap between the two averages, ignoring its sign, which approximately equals 37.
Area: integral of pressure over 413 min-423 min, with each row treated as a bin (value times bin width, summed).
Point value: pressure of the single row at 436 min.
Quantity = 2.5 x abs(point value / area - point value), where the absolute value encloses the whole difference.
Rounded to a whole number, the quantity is 645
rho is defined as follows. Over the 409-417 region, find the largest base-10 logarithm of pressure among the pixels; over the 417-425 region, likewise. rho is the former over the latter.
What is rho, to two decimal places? 1.04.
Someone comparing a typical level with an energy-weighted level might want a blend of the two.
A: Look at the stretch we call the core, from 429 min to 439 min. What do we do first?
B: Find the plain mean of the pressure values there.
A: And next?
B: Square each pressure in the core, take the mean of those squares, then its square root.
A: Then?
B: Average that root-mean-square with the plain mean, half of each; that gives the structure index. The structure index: 280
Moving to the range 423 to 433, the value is 280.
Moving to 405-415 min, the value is 294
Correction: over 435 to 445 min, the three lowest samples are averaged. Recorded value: 248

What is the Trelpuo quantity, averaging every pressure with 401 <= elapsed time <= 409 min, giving 346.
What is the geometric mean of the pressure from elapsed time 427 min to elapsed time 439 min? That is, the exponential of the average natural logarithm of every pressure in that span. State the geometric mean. 280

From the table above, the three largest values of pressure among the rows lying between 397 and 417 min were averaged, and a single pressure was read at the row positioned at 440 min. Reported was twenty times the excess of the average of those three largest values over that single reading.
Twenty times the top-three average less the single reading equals 2453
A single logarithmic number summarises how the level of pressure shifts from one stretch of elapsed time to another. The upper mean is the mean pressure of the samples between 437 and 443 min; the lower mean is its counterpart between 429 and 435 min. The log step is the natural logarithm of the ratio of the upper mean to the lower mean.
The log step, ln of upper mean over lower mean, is -0.18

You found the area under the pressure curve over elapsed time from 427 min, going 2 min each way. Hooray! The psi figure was 1102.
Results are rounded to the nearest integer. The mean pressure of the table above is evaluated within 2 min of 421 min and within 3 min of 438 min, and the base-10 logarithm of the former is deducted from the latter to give 247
